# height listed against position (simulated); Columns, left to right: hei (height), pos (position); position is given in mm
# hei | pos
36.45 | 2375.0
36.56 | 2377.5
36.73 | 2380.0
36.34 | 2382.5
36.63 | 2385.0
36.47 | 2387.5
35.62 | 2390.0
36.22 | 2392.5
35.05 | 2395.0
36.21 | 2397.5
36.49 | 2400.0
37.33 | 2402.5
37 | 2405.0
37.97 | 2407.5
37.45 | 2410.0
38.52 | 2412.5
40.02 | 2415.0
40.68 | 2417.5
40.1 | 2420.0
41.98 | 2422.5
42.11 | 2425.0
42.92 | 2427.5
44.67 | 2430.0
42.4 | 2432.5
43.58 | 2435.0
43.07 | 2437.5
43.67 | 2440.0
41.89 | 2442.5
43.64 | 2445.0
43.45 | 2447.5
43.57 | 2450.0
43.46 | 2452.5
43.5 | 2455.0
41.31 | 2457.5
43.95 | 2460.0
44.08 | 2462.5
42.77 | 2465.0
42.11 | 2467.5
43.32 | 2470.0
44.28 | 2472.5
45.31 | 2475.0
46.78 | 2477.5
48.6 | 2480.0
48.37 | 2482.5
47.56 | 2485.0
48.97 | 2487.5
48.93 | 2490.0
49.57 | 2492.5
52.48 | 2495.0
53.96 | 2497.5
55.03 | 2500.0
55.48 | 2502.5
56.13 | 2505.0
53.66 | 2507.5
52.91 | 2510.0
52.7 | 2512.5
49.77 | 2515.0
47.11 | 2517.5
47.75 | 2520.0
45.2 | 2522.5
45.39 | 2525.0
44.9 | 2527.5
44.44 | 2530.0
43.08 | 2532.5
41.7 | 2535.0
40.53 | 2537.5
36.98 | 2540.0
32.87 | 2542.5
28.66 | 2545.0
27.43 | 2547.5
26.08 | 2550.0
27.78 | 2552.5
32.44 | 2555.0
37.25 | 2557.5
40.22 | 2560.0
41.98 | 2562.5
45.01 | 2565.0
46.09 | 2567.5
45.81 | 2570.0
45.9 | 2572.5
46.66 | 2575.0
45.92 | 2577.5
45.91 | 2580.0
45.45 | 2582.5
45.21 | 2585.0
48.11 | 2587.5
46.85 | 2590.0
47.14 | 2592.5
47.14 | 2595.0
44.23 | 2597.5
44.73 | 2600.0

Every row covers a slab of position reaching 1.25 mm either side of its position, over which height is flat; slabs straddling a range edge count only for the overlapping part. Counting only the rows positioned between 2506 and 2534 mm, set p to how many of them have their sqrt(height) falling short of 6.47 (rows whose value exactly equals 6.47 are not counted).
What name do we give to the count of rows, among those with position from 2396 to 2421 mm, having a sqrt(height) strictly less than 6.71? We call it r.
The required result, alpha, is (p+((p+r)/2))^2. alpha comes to 25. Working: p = 0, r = 10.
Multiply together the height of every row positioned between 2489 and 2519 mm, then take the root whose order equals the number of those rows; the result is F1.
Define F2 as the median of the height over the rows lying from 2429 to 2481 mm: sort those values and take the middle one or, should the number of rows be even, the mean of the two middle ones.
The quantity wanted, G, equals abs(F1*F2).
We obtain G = 2276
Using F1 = 52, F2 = 44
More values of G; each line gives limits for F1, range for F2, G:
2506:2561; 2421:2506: 1749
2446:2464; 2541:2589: 1950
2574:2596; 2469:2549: 2200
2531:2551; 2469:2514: 1679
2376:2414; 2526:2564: 1367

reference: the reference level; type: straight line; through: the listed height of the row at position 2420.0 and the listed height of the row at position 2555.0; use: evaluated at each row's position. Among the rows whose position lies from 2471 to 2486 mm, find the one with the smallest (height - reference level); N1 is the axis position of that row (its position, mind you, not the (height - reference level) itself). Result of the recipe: 2472.5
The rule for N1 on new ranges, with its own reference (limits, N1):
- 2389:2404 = 2395.0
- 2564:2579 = 2565.0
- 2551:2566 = 2552.5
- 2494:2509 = 2495.0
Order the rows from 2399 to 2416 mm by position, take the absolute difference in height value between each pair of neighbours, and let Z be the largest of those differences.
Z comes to 1.50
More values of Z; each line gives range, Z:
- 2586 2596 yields 1.26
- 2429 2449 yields 2.27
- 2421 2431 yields 1.75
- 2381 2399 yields 1.17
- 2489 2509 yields 2.91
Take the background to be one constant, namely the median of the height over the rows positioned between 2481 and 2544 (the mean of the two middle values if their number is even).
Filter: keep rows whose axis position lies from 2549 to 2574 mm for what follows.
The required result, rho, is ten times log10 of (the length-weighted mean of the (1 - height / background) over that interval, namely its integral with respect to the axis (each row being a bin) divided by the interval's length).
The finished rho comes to -7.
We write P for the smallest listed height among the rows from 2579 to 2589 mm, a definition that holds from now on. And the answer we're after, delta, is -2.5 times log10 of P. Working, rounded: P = 45.21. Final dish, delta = -4.14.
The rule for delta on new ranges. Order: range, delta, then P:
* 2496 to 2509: -4.32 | 53.66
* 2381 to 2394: -3.88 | 35.62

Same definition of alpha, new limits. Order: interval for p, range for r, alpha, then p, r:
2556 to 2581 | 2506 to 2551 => 64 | 2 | 10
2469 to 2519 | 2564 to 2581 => 0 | 0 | 1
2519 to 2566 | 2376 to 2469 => 1225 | 11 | 37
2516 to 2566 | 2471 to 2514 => 289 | 11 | 1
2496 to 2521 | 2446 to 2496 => 30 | 0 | 11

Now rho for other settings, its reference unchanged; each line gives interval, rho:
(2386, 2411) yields -6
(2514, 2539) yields -11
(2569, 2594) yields -14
